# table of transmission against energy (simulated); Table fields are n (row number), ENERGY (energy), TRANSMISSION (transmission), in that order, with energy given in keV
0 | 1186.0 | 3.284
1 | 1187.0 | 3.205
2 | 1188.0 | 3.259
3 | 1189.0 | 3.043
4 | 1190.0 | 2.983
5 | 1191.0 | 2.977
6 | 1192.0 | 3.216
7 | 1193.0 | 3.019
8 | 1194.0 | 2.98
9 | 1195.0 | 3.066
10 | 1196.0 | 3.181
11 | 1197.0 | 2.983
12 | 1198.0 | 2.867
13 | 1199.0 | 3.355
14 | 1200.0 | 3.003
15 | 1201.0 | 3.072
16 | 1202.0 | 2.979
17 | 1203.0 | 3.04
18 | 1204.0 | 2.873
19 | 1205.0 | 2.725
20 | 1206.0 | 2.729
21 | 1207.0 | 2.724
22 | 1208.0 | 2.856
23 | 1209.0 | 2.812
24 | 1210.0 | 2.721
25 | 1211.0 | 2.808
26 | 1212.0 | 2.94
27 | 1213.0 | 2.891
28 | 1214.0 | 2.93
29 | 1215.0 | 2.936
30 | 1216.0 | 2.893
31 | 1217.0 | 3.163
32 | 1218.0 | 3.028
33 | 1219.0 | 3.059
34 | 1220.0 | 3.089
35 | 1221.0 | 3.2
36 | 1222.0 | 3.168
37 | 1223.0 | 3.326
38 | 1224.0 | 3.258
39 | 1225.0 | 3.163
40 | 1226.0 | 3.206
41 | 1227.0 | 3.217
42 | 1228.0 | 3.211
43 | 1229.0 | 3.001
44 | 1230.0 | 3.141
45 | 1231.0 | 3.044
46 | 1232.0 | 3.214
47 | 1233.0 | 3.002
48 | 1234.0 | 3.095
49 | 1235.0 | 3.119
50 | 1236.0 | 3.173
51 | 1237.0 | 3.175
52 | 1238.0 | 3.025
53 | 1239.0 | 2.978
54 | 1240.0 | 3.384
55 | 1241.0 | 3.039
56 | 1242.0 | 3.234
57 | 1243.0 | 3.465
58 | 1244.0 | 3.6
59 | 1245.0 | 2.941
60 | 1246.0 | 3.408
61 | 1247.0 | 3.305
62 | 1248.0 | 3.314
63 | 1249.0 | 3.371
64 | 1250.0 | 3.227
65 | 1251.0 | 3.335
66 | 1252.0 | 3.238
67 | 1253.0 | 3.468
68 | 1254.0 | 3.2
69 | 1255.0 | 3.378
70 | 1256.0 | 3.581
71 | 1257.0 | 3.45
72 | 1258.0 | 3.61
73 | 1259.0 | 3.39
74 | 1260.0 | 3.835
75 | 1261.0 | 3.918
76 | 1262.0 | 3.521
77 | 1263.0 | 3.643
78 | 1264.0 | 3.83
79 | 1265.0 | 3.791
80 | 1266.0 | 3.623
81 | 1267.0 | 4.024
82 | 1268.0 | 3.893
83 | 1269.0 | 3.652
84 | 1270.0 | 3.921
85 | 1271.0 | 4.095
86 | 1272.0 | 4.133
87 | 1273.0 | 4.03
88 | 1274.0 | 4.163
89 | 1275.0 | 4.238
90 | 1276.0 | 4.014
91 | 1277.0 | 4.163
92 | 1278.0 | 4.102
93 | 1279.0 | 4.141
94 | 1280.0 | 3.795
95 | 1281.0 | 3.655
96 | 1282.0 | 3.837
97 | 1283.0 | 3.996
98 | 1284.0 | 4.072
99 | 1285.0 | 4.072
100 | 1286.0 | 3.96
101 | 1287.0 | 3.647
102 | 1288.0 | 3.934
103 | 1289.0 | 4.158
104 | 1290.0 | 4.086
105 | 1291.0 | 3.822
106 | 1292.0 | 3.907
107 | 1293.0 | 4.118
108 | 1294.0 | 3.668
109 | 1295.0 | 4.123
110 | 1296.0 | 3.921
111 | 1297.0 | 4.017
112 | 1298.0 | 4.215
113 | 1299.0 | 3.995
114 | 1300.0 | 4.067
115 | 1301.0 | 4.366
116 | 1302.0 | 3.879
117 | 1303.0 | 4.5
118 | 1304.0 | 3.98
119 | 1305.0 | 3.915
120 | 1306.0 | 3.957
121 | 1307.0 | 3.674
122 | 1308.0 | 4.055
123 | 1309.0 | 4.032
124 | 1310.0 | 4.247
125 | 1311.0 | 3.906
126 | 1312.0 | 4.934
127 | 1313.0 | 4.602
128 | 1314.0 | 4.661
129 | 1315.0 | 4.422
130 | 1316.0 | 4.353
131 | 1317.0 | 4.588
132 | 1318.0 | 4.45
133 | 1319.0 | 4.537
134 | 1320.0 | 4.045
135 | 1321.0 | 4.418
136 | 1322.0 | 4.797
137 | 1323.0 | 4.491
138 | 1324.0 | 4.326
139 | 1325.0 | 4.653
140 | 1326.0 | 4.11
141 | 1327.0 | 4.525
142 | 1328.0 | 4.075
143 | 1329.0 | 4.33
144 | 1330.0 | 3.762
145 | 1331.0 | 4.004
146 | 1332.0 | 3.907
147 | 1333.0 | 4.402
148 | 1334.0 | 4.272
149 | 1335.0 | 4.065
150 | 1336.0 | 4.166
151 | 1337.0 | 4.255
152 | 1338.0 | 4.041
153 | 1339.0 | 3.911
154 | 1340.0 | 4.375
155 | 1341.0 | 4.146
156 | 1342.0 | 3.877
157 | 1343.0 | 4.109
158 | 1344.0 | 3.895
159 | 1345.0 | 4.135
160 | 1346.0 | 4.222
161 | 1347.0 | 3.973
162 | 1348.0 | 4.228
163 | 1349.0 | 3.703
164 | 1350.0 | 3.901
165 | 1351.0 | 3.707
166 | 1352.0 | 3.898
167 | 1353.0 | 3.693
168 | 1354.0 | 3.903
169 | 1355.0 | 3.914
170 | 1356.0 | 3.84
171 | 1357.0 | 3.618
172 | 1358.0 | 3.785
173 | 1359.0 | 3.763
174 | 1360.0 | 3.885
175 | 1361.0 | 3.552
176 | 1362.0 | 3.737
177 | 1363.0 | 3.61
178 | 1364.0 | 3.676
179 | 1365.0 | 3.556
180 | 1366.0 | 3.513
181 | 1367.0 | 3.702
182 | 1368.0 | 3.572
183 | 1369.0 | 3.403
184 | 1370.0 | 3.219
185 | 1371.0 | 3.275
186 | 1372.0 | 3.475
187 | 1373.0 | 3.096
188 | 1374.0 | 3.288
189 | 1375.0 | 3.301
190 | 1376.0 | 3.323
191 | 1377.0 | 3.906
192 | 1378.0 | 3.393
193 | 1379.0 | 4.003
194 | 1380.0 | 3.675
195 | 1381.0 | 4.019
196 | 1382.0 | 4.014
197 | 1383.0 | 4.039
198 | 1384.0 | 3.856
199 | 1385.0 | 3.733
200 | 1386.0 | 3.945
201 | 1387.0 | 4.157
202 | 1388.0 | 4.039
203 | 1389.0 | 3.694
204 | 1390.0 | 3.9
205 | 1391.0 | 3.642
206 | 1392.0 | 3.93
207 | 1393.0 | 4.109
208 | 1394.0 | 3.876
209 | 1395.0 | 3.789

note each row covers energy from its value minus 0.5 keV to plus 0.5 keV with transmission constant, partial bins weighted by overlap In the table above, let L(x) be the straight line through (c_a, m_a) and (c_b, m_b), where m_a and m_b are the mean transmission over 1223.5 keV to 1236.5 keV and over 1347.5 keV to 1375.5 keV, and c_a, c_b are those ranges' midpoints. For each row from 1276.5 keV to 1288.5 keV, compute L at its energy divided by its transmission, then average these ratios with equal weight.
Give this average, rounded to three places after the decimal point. 0.848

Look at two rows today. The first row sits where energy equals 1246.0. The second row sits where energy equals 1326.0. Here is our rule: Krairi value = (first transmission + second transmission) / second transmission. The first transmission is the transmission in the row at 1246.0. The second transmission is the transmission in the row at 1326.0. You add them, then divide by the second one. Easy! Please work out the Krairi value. 1.83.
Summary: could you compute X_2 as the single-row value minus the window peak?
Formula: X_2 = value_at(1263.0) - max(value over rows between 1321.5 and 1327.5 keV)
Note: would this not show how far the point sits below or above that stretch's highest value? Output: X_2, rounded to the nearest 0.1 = -1.2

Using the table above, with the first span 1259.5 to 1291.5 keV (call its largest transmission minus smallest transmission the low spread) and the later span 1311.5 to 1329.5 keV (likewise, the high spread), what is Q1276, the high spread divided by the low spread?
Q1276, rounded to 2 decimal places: 1.24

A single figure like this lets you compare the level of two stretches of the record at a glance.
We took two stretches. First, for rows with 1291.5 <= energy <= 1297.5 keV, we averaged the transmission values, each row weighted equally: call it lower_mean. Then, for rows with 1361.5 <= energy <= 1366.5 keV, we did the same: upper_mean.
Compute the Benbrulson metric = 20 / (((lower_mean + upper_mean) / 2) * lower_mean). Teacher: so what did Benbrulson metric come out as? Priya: 1.33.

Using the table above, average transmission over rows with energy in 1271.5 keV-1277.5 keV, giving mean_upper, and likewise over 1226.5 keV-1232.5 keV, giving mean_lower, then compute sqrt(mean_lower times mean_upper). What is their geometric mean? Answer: 3.60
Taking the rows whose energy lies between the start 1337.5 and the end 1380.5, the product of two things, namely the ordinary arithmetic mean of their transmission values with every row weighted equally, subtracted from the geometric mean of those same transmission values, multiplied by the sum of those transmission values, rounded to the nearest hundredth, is -1.90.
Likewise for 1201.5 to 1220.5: -0.16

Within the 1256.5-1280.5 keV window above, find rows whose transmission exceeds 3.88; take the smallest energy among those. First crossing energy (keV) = 1261.0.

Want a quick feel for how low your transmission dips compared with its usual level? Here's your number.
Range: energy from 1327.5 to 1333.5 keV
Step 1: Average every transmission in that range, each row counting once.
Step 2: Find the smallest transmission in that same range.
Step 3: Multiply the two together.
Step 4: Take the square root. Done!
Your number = 3.92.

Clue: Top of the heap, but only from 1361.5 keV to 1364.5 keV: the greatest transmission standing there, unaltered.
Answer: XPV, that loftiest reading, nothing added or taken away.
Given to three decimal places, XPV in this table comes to 3.737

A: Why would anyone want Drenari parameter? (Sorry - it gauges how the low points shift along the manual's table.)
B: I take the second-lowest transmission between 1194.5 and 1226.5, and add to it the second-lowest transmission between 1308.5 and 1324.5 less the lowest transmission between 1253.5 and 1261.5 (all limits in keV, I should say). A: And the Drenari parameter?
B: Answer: 3.56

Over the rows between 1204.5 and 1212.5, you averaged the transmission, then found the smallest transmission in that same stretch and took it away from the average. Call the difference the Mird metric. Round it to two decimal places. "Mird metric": 0.07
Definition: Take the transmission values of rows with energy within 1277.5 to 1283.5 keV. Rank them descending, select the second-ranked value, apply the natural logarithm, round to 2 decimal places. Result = 1.41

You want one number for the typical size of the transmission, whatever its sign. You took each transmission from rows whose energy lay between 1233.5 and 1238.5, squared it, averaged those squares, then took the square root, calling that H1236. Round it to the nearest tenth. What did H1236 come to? 3.1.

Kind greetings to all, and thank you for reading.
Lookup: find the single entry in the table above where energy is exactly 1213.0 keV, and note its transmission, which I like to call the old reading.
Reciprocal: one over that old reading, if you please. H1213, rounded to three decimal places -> 0.346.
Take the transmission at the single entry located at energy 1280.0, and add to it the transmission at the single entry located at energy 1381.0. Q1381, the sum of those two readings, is 7.8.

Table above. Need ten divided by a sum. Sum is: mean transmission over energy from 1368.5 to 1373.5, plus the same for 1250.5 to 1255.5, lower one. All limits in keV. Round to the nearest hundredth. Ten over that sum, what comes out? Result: 1.51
